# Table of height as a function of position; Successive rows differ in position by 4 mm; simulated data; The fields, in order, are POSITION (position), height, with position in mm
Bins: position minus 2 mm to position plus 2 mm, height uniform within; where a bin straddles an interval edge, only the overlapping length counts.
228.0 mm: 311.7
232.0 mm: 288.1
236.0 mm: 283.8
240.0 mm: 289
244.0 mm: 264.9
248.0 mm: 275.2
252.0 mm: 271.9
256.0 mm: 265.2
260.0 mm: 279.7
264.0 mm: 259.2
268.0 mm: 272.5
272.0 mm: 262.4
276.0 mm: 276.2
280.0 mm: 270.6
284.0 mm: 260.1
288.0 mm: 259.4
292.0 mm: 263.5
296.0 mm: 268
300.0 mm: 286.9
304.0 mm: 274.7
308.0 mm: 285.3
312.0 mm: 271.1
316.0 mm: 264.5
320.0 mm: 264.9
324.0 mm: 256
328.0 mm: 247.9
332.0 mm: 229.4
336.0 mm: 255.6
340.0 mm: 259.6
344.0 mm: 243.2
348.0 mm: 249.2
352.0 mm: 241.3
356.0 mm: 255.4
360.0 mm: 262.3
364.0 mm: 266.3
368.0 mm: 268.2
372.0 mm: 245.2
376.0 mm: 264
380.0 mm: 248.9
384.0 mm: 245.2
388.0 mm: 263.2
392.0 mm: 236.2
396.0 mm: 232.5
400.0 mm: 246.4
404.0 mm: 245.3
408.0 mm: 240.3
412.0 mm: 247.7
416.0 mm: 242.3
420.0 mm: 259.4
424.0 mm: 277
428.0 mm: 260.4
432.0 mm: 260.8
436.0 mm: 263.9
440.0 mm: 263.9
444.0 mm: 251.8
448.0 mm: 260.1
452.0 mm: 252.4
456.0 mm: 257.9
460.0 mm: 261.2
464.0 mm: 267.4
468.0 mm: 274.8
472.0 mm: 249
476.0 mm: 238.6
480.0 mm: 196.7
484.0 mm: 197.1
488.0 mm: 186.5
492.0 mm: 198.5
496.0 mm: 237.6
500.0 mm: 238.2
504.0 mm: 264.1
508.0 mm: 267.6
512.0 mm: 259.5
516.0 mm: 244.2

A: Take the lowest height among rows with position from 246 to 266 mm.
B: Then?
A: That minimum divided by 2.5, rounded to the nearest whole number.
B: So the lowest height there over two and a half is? 104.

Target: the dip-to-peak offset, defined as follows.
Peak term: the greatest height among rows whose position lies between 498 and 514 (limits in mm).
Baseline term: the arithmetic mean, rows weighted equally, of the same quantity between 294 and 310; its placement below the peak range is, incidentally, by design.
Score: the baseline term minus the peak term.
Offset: 11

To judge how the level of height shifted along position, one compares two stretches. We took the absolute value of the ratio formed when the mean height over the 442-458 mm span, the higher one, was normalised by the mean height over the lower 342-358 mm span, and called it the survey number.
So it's 1.03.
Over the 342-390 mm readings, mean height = 254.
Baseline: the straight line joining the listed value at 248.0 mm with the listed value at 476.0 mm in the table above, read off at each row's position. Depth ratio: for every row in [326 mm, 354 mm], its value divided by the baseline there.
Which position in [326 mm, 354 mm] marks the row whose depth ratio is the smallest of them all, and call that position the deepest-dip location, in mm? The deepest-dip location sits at 332.0 mm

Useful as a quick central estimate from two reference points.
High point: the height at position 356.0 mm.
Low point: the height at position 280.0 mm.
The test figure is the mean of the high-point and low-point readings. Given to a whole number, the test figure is 263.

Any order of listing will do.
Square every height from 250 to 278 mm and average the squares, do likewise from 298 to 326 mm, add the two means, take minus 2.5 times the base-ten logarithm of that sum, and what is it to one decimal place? -12.9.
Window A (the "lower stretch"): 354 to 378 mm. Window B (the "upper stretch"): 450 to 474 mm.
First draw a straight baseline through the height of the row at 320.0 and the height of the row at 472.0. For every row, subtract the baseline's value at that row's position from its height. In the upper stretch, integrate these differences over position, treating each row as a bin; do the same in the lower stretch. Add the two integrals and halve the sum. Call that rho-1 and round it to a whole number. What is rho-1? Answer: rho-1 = 127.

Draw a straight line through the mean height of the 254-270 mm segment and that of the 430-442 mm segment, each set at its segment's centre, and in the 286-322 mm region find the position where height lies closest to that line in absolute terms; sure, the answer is 296.0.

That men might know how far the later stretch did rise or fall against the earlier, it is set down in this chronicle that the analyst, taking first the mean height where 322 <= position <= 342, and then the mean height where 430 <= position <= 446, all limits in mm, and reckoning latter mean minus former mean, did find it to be 10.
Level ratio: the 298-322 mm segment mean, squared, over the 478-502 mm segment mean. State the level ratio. 361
